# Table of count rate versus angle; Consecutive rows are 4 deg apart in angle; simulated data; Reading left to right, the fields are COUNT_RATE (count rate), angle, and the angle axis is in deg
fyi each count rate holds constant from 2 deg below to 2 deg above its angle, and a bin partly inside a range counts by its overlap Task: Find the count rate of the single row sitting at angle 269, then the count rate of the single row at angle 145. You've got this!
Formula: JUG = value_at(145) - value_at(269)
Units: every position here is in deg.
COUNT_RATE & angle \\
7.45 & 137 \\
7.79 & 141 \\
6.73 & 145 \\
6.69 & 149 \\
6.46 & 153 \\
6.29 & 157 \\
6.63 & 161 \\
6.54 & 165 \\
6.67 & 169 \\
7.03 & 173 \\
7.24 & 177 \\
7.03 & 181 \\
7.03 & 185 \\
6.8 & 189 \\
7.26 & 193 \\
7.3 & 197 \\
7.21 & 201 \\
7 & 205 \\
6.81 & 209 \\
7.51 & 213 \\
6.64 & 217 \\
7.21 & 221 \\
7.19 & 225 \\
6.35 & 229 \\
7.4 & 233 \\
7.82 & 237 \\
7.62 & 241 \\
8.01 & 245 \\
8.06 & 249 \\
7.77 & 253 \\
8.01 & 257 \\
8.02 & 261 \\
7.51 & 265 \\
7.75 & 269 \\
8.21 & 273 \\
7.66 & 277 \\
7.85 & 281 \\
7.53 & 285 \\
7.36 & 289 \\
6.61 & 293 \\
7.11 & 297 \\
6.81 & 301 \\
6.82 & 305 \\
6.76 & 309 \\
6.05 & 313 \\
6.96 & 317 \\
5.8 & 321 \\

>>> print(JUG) -1.0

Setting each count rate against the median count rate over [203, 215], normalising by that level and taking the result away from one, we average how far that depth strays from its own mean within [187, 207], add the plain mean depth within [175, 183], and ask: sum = 0.01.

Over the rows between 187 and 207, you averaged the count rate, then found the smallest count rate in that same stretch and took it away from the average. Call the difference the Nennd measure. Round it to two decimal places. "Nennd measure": 0.31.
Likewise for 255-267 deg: 0.34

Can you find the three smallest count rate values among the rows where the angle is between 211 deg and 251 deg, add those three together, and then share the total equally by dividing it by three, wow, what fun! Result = 6.7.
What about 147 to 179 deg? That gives 6.4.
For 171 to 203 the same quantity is 7.0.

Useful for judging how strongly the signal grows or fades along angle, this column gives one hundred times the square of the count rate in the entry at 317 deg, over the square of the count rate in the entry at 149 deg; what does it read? 108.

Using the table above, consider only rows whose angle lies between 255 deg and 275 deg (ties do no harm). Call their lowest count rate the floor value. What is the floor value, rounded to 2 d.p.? 7.51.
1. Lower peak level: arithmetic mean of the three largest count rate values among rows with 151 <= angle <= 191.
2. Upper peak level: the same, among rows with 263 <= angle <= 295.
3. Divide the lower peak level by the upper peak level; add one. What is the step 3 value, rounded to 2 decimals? 1.89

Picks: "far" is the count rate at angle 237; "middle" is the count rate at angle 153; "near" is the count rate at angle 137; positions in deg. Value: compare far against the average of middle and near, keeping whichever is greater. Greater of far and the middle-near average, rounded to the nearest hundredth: 7.82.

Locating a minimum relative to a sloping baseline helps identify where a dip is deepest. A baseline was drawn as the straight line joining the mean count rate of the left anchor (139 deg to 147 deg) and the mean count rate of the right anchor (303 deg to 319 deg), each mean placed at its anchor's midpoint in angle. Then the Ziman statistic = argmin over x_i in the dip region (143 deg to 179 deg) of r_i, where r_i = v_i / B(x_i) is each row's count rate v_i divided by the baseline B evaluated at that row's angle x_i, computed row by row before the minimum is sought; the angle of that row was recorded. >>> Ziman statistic 157 deg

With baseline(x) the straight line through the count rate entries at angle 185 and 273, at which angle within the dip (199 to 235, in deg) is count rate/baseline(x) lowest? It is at 229 deg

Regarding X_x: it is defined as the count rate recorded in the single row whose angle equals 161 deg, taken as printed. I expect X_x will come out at 6.63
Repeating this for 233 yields 7.4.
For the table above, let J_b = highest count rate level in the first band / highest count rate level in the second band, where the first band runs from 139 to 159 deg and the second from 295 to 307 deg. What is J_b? 1.10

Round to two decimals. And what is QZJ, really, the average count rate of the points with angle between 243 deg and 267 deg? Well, 7.90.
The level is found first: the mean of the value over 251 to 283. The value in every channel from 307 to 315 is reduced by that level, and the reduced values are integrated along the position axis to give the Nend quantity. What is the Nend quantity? -12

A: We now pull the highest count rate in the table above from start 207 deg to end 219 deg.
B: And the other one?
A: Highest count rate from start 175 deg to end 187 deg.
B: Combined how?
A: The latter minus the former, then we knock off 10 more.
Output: -10.3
